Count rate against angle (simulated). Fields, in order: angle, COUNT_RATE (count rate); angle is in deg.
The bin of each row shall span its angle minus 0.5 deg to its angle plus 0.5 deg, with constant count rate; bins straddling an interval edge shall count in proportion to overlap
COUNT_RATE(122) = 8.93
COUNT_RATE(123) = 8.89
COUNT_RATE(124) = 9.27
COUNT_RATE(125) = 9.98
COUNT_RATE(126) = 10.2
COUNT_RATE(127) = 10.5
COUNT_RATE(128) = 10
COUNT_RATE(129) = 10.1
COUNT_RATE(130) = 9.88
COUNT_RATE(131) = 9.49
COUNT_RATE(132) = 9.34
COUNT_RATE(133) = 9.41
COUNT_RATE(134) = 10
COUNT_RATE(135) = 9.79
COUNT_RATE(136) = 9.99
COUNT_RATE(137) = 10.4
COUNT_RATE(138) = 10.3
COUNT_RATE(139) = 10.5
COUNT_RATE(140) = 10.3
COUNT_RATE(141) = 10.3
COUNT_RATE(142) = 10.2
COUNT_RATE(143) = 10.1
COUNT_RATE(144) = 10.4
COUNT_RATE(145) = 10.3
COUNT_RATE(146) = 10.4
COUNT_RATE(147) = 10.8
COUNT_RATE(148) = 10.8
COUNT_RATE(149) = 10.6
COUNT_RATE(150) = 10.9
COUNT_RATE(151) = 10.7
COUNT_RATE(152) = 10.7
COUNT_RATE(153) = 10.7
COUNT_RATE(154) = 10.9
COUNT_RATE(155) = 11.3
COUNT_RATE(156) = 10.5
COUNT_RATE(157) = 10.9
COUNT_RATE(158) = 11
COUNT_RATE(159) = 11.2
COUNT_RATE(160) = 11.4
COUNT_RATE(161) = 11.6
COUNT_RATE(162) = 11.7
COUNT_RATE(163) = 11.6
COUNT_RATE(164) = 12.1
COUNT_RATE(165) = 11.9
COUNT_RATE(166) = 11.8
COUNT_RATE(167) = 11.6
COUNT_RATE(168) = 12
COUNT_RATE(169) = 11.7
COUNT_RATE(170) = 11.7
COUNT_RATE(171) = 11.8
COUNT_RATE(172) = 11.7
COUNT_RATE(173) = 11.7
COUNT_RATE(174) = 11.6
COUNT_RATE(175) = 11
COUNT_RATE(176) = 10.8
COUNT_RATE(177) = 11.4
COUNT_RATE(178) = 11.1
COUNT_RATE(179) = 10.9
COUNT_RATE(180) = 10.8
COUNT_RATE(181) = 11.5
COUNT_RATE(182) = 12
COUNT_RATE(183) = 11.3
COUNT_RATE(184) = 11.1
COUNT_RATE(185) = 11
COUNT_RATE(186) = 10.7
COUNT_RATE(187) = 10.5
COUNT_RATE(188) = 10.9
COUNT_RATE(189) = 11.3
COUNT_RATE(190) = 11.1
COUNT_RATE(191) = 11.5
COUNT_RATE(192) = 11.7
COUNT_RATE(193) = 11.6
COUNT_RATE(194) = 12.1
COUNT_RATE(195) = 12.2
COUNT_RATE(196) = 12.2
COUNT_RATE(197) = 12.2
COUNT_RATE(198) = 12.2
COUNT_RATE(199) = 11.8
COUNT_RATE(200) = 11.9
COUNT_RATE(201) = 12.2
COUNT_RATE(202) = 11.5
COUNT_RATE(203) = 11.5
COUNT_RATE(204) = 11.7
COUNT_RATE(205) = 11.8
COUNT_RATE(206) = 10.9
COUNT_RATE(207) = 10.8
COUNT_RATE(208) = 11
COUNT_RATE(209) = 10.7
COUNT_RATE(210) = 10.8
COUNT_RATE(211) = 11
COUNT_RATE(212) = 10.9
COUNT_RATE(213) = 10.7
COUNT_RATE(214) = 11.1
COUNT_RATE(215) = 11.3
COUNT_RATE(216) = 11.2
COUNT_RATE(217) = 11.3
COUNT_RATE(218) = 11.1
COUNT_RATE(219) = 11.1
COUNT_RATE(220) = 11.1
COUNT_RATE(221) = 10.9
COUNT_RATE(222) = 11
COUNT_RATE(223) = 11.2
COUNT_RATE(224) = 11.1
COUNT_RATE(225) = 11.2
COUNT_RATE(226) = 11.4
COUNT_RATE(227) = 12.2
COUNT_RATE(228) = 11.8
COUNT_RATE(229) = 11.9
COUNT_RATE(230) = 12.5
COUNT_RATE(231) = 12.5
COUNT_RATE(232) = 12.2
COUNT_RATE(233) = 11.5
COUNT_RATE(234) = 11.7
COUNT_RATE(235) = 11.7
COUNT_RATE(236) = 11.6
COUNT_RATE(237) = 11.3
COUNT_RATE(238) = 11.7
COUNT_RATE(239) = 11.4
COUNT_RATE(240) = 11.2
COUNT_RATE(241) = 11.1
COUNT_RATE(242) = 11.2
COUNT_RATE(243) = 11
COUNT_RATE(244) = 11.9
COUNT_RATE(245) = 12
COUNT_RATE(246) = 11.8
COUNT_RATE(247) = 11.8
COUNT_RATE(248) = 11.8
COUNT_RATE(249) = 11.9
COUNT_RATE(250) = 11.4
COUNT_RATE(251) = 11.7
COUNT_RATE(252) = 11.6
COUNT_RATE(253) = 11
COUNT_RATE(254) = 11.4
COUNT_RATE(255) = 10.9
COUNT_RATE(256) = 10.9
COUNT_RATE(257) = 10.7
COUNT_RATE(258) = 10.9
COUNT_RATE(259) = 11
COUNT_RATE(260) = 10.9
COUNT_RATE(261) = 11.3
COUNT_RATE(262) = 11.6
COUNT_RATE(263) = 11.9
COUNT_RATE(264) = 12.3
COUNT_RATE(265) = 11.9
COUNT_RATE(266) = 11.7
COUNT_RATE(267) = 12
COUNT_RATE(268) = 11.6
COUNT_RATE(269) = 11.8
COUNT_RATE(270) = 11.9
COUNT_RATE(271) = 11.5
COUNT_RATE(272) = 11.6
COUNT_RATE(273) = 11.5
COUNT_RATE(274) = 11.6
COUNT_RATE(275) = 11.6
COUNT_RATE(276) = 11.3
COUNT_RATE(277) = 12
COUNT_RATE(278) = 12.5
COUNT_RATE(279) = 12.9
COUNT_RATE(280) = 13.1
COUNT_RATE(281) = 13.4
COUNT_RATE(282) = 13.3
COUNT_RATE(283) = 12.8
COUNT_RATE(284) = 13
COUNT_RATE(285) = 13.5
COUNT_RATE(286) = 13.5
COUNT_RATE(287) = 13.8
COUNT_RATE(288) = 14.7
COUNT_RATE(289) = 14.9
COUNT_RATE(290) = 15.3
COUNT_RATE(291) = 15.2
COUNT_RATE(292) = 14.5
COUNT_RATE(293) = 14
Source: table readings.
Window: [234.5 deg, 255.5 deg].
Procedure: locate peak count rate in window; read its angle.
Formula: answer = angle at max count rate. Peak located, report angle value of 245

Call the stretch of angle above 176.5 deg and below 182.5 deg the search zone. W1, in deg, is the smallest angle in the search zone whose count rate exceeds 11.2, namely 177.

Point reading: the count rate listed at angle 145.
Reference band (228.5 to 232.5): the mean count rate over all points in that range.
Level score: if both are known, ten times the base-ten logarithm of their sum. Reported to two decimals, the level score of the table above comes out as 13.54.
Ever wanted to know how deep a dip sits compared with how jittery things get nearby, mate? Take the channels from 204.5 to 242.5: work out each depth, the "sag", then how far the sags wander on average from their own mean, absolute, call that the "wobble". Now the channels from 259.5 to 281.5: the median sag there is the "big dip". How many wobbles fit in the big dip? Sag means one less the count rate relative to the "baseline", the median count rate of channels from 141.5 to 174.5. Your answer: -1.5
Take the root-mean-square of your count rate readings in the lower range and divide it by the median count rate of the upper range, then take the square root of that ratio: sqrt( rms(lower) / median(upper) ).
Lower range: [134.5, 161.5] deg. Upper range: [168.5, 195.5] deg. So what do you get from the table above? 0.97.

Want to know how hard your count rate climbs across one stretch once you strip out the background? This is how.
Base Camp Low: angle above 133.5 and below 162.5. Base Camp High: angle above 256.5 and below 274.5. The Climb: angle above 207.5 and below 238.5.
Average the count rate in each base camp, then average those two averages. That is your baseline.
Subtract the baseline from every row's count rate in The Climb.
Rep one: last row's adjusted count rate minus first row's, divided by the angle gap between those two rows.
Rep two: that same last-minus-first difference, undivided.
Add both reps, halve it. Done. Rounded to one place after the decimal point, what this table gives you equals 0.4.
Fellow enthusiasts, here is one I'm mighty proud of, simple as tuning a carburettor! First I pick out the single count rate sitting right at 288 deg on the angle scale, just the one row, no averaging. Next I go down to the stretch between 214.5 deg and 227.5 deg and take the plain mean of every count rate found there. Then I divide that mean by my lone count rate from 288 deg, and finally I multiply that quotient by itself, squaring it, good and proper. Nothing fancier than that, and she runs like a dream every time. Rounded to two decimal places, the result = 0.58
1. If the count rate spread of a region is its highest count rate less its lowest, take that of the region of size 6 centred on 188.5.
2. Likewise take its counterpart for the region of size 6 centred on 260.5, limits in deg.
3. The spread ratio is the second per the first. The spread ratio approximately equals 1.0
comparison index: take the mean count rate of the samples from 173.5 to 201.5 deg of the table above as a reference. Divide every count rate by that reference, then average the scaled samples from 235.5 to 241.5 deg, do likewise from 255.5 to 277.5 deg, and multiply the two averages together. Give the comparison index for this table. 1.00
